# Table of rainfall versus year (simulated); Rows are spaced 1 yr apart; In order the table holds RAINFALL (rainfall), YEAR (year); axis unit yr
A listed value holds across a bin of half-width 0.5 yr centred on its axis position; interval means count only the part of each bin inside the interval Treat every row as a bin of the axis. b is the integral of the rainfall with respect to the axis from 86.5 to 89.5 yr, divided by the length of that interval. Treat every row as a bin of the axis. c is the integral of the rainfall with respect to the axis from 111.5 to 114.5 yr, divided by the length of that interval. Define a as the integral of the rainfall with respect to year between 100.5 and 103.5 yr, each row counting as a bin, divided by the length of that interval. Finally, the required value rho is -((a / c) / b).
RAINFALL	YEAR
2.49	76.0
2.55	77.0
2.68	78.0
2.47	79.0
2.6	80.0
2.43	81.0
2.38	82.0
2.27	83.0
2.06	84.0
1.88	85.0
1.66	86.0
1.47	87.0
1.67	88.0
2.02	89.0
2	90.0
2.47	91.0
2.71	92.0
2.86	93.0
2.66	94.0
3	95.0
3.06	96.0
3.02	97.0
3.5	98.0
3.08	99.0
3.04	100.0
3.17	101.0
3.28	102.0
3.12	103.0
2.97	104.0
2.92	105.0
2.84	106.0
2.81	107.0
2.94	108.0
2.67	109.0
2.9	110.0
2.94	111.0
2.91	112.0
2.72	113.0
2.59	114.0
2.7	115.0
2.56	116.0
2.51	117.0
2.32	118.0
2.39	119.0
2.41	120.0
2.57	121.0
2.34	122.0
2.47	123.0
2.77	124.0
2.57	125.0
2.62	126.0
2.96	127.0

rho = -0.68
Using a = 3.19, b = 1.7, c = 2.74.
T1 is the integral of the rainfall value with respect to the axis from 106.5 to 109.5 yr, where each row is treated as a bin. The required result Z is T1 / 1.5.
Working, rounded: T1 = 8.4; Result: 5.61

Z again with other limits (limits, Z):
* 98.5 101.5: 6.19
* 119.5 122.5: 4.88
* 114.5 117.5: 5.18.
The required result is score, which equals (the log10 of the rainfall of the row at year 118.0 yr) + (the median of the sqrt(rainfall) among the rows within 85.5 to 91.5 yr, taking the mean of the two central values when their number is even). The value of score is 1.72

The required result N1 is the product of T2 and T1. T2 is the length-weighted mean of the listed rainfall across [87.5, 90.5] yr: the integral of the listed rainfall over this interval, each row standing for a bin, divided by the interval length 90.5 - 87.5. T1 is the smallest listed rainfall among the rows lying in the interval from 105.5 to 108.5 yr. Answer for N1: 5.3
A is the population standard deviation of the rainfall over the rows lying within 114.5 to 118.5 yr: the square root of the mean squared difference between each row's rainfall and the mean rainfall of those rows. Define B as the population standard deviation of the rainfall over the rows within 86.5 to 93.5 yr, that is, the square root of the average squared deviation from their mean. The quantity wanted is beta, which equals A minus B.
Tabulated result -0.35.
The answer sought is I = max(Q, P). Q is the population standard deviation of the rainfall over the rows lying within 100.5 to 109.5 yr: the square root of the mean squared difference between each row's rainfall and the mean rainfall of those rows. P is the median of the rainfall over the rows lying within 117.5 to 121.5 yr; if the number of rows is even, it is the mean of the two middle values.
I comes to 2.40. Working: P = 2.40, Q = 0.18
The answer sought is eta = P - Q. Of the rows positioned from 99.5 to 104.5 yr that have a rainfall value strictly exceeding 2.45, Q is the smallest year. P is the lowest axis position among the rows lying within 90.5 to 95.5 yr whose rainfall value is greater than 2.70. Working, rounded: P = 92.0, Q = 100.0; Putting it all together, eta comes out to -8 yr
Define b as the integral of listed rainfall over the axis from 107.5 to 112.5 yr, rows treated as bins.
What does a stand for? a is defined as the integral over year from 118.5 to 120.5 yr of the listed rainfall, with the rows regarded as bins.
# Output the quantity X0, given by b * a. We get 69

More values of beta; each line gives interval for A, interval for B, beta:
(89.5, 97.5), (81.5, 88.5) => 0.02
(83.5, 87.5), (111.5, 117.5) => 0.09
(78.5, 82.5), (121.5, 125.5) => -0.08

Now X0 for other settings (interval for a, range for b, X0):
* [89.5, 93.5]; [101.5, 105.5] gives 123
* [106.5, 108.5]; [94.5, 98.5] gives 72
